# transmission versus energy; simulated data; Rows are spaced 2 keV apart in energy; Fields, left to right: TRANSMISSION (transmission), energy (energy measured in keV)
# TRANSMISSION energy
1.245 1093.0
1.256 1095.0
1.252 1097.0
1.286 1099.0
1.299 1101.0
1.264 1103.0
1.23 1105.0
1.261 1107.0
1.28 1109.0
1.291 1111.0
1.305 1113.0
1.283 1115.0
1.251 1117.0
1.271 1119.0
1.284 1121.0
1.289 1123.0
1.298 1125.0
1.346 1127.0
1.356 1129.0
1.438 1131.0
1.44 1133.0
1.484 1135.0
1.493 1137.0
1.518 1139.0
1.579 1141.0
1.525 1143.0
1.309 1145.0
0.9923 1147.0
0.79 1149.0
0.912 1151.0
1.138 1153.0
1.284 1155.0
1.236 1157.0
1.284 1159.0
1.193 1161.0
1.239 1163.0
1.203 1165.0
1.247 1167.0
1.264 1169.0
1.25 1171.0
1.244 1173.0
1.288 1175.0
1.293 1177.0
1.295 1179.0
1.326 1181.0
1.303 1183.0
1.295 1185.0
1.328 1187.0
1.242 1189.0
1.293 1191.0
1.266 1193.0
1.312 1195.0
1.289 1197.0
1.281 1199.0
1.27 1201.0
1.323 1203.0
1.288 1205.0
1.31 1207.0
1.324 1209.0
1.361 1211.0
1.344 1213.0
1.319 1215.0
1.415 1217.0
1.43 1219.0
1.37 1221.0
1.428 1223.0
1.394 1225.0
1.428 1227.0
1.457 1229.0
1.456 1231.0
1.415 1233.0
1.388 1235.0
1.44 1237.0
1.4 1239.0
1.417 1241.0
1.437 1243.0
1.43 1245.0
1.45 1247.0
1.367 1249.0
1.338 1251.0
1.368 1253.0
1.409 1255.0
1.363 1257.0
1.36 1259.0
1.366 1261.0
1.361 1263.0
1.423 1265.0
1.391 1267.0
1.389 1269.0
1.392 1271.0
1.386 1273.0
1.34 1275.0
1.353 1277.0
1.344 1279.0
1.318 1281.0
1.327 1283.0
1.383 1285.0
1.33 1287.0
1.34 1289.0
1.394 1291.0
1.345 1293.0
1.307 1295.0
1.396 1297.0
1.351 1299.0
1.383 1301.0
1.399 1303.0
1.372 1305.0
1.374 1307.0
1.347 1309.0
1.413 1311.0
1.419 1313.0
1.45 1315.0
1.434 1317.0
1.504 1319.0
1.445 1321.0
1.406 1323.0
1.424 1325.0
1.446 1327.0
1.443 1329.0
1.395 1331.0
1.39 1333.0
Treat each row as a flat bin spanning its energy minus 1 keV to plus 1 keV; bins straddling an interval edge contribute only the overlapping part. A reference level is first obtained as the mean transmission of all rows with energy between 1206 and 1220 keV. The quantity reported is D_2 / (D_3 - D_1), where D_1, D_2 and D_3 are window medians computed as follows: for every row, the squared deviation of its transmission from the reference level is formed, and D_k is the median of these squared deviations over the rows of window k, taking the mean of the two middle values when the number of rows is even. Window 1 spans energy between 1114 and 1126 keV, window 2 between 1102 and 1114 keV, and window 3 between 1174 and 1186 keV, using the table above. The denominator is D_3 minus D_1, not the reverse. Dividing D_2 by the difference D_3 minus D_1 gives -4.7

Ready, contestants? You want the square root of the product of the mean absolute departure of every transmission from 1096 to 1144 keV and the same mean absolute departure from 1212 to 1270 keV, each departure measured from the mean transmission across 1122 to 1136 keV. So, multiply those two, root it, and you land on 0.060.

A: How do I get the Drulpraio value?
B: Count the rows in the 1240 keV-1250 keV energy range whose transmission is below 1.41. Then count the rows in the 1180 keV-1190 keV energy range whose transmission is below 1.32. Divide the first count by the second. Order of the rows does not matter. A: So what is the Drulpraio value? 0.3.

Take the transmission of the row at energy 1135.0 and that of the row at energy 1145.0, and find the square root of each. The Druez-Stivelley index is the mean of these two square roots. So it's 1.18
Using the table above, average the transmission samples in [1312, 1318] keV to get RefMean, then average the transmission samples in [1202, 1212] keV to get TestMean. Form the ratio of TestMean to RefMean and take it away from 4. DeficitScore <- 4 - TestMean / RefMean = 3.079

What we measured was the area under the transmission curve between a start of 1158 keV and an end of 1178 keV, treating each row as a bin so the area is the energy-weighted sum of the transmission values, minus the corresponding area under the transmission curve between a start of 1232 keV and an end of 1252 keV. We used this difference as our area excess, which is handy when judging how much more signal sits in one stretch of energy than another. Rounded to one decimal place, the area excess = -3.2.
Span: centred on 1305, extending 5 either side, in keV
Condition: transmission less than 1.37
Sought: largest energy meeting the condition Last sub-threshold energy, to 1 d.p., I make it 1309.0 keV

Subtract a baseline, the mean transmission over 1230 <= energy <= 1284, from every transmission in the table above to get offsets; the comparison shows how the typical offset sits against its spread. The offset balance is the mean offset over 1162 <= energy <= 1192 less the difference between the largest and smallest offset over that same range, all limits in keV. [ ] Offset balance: -0.24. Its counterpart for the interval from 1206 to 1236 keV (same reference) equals -0.14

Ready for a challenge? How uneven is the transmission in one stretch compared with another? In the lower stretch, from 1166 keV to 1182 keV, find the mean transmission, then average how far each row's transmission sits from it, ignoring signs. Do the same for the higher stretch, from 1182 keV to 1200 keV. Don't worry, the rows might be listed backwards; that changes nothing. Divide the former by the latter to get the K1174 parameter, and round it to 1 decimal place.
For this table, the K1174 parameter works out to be 1.4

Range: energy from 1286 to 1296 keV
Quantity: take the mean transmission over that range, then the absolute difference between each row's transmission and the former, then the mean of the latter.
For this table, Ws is 0.021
